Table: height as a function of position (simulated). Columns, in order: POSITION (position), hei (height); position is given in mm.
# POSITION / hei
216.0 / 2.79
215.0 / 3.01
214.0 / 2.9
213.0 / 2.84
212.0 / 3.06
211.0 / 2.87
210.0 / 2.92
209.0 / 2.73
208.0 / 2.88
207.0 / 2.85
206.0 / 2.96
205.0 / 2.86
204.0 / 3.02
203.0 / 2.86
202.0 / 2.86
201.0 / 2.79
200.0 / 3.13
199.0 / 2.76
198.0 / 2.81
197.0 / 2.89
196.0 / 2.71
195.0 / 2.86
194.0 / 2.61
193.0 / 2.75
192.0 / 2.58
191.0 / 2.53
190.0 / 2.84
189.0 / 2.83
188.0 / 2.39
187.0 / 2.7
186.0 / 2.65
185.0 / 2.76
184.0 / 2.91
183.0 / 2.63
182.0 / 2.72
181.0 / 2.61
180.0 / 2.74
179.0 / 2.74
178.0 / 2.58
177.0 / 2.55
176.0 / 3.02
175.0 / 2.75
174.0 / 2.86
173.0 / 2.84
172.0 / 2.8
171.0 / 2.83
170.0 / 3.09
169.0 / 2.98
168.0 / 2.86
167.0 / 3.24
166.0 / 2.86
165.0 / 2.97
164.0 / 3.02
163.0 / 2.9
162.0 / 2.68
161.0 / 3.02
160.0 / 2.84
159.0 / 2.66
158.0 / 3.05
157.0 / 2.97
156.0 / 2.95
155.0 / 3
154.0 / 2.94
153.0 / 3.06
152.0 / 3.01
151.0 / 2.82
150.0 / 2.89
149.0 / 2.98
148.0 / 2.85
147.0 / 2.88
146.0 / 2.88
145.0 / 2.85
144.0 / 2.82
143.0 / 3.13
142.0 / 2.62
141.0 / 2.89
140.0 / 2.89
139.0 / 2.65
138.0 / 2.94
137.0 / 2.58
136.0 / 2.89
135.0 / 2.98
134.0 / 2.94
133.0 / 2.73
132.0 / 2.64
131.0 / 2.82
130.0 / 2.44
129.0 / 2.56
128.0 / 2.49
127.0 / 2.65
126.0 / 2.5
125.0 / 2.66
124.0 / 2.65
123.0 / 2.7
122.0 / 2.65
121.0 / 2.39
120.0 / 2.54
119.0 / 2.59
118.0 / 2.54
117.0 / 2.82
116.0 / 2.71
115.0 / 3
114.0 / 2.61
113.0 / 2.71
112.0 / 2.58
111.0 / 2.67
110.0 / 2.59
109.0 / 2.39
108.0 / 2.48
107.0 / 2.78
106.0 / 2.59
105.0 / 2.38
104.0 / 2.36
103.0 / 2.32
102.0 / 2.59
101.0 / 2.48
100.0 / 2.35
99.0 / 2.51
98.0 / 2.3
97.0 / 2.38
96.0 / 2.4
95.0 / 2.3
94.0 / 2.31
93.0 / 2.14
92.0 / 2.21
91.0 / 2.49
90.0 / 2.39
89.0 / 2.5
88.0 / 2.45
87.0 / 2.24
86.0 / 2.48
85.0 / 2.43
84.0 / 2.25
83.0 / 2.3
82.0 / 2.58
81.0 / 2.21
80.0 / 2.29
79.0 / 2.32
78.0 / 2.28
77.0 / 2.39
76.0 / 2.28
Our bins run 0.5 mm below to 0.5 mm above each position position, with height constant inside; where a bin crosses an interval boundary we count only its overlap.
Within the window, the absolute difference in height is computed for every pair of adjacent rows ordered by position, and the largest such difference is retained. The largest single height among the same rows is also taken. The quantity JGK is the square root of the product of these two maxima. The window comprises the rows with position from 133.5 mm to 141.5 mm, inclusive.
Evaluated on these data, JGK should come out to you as 1.0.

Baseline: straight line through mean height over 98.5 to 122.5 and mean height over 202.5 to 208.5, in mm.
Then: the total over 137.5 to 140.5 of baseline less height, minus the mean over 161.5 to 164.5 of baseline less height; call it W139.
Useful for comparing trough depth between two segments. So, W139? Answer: -0.36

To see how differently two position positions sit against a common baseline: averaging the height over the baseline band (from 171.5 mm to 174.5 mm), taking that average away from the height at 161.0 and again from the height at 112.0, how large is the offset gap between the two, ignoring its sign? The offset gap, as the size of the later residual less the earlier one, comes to 0.44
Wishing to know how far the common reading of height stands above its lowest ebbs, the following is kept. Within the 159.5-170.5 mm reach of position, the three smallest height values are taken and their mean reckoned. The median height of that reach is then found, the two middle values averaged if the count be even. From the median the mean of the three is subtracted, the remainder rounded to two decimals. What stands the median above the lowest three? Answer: 0.18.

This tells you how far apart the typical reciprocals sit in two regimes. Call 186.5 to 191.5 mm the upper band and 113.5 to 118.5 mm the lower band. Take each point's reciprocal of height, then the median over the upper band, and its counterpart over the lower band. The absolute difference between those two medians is 0.00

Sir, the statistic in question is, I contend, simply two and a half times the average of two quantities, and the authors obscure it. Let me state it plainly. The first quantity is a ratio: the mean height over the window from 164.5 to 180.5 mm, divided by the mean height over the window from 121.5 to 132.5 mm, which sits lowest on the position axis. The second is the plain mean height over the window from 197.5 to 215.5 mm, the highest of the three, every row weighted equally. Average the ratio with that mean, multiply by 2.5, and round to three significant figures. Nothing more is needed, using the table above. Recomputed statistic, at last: 4.98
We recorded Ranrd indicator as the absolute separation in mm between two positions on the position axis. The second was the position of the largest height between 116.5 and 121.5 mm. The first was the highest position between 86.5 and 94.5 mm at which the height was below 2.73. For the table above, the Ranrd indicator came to 23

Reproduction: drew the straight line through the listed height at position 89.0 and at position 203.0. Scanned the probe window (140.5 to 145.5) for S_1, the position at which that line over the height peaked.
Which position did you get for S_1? 142.0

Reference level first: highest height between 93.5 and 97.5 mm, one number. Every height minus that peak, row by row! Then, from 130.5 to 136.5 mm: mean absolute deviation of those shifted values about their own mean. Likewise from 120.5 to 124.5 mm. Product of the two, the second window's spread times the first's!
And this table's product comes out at 0.0107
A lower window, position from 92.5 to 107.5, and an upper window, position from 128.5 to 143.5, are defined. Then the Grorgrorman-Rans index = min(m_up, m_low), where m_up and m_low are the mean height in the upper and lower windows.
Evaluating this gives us 2.4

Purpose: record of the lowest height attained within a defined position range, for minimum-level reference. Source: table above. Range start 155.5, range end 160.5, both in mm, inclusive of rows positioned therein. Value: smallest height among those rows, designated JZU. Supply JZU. 2.66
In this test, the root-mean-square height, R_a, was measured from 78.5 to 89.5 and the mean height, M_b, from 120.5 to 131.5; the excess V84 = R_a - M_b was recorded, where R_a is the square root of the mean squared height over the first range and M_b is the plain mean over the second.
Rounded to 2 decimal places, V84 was -0.22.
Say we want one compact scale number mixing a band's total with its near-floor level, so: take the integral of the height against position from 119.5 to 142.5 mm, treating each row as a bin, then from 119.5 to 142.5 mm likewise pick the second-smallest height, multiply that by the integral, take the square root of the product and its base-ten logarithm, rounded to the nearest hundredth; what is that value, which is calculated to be 1.09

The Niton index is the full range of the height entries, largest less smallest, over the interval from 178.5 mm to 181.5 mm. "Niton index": 0.13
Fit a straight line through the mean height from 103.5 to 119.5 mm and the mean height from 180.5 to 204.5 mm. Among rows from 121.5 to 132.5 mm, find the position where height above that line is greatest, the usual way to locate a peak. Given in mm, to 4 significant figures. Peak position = 131.0 mm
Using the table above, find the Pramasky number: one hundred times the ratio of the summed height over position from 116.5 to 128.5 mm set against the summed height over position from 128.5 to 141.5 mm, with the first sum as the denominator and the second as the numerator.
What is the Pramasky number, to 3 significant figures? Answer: 115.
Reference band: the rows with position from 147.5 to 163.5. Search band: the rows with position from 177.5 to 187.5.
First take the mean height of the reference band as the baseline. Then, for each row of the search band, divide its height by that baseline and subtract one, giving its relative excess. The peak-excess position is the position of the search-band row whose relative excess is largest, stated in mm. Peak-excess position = 184.0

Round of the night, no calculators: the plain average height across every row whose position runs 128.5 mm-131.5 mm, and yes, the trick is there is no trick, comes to 2.61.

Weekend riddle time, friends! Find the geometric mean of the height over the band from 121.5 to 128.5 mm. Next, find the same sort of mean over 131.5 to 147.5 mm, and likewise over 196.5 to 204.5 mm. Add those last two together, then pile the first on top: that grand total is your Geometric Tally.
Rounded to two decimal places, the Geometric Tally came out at 8.33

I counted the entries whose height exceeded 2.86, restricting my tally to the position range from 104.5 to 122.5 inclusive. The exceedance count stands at 1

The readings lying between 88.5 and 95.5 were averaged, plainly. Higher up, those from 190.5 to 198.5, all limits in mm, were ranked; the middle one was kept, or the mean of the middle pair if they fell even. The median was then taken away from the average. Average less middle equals -0.40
